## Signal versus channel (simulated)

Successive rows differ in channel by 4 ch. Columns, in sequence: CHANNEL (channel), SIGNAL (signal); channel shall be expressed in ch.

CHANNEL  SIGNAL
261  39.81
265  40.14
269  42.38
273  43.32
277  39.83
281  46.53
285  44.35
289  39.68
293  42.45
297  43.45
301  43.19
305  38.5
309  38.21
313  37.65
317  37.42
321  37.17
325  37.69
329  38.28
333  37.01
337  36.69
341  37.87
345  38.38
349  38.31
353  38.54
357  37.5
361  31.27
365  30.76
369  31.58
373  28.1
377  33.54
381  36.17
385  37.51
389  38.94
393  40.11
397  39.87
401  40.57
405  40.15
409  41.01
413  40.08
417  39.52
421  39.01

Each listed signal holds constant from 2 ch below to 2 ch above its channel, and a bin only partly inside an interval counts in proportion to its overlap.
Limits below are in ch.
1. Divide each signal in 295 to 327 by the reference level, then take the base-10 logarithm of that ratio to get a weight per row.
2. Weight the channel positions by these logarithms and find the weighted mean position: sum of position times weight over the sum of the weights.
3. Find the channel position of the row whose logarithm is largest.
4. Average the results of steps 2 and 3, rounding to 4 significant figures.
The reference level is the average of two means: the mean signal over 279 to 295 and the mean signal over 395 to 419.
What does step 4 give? 307.5 ch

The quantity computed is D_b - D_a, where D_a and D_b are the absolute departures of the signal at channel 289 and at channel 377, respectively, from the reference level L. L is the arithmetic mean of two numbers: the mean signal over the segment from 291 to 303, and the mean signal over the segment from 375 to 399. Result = 6.1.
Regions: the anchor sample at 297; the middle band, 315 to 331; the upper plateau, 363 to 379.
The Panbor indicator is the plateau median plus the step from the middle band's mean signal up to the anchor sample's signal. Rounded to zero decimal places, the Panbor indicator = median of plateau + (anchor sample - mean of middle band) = 37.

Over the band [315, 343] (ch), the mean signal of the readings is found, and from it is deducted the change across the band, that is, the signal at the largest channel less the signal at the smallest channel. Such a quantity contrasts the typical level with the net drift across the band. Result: 37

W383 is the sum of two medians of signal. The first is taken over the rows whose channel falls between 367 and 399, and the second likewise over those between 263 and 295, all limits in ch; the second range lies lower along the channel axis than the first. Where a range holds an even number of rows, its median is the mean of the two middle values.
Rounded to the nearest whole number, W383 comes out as 79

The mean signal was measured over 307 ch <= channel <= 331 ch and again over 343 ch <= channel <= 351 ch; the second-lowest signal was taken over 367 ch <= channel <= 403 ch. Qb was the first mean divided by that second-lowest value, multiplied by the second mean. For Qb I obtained 45.8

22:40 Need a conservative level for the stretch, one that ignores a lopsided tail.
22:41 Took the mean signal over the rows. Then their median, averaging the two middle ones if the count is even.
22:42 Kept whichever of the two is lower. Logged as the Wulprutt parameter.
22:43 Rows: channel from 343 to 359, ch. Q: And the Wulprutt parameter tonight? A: 38.2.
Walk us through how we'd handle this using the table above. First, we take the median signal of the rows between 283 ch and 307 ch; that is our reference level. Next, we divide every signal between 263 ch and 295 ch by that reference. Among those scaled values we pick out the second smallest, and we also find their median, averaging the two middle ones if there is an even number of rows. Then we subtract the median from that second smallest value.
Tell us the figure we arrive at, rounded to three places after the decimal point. -0.060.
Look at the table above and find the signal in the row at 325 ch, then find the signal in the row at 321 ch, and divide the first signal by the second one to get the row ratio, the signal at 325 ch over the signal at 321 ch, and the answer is 1.01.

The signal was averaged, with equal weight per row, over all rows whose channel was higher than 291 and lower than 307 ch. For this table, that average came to 41.9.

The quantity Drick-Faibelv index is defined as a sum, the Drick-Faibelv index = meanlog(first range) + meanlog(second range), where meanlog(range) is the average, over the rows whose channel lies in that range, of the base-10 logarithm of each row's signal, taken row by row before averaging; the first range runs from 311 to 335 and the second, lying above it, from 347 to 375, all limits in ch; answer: 3.10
